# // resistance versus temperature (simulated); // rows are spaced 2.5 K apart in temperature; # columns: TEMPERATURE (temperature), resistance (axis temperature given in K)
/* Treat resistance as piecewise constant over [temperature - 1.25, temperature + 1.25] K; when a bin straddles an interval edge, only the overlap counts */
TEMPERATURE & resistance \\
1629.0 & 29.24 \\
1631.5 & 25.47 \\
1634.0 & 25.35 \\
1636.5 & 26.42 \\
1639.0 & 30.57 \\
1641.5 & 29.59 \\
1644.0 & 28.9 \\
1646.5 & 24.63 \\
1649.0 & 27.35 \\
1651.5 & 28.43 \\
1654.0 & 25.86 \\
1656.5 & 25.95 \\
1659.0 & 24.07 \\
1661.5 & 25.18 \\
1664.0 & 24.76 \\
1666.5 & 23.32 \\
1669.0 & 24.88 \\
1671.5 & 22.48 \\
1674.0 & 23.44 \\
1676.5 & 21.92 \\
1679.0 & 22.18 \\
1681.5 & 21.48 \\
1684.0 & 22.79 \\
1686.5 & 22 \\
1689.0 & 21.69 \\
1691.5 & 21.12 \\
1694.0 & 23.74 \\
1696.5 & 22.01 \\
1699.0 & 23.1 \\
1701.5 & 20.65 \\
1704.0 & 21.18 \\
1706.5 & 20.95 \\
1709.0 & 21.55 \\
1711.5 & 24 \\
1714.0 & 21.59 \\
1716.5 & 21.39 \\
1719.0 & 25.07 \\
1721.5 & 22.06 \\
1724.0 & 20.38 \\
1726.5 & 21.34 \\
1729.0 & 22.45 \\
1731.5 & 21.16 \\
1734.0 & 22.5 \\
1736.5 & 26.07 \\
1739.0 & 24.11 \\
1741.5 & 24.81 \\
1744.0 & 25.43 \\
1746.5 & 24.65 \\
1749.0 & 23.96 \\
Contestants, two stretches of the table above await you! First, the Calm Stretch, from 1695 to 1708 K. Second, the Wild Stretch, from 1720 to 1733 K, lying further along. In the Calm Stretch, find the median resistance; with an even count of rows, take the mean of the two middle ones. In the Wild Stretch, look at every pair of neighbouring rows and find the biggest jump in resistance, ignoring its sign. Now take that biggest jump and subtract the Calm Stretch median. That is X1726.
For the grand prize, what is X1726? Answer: -19.5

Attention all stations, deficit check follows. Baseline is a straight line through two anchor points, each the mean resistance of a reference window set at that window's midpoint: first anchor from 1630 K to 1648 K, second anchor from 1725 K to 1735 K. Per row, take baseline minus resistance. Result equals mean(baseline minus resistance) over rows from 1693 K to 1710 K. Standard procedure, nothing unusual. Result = 1.7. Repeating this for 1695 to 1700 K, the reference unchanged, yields 1.2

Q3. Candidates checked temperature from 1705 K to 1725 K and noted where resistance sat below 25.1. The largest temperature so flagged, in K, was 1724.0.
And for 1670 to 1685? 1684.0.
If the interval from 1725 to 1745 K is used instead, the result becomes 1741.5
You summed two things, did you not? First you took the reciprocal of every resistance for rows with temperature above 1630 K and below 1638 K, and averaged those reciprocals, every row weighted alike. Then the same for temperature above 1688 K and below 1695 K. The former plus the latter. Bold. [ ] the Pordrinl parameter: 0.084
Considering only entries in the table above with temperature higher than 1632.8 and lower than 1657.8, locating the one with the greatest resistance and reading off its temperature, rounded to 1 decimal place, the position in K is 1639.0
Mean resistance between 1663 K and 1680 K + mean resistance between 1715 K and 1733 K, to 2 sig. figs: 45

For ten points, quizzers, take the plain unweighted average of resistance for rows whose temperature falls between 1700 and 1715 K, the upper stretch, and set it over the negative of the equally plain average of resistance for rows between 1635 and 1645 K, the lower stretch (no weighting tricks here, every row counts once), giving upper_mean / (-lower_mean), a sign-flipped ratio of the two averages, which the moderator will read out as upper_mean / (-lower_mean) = -0.75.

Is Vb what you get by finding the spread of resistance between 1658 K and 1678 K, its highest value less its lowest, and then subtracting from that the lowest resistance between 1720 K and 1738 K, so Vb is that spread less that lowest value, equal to -17.1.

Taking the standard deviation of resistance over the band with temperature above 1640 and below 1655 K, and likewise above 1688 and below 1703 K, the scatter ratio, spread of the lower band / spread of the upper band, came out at 1.6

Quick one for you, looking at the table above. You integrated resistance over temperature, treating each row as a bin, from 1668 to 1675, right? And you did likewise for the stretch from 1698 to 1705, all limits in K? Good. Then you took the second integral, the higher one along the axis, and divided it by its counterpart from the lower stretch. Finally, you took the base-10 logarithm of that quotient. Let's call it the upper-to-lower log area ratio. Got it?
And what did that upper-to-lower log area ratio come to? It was -0.038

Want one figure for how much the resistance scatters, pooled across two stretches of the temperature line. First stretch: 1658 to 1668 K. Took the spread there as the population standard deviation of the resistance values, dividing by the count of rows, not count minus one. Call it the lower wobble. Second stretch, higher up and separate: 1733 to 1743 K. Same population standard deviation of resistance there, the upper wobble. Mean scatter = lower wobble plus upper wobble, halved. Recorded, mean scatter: 1.00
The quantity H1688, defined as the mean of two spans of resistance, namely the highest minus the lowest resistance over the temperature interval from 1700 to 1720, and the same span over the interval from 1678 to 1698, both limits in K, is 3.5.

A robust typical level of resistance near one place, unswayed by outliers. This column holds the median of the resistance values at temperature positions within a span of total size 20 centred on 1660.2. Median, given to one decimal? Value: 25.0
